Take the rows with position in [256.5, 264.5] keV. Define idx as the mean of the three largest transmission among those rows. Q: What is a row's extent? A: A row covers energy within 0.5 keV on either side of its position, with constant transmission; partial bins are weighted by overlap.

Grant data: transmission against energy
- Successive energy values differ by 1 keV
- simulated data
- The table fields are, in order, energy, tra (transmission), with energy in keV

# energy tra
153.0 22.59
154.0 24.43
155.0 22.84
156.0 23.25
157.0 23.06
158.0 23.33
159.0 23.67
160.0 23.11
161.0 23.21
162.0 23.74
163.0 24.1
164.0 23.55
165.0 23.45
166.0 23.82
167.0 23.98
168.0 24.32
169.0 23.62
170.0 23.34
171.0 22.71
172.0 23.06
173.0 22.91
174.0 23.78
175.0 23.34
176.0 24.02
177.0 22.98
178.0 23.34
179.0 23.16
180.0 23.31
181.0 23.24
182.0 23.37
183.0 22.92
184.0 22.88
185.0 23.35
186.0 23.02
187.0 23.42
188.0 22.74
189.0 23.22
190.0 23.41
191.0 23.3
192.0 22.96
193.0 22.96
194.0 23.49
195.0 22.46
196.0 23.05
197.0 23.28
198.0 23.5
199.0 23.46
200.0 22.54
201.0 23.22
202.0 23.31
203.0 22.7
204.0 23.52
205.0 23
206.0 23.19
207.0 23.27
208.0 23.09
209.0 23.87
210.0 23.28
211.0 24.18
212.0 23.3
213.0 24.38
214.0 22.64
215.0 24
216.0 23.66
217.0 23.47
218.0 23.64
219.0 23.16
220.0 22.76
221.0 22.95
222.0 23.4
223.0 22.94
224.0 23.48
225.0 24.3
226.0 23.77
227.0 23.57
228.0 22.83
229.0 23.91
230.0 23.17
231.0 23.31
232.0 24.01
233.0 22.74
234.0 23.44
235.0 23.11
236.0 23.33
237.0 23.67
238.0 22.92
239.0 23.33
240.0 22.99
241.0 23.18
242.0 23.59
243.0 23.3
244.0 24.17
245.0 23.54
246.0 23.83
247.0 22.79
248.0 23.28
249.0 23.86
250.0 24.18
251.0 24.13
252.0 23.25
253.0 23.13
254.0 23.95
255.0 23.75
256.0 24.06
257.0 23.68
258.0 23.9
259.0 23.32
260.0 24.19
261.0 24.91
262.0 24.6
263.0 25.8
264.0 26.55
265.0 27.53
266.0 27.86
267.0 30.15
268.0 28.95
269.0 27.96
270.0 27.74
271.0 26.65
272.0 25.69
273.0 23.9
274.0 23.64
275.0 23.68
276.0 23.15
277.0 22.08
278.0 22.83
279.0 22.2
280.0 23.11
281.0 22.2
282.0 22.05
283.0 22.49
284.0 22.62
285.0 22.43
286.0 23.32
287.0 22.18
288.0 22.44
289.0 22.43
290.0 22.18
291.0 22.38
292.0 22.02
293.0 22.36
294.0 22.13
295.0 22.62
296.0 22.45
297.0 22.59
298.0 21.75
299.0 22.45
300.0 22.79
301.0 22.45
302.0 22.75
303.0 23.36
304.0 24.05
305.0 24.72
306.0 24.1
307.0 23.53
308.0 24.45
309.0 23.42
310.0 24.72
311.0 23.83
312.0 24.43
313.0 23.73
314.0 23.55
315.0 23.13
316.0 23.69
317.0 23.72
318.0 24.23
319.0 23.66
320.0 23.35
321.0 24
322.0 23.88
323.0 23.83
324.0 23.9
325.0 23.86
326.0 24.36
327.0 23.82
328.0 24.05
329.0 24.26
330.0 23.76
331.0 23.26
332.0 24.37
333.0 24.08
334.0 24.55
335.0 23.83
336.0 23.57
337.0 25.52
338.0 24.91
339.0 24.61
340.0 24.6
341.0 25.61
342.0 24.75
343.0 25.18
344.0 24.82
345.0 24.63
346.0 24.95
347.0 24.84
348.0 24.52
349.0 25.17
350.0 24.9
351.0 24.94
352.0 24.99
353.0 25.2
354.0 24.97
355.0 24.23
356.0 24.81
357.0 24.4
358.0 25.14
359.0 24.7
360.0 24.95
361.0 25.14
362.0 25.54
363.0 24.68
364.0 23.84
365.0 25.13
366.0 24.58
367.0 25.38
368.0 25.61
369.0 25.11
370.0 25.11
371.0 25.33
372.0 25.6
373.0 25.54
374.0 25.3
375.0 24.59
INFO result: 25.8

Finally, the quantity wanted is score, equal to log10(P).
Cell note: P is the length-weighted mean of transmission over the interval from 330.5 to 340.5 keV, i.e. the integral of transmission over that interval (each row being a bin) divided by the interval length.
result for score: 1.39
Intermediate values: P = 24.3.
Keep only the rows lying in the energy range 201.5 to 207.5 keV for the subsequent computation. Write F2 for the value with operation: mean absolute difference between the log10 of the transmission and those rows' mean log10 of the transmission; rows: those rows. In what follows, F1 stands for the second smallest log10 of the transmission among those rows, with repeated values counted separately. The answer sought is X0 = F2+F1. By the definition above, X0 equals 1.366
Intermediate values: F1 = 1.362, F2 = 0.0040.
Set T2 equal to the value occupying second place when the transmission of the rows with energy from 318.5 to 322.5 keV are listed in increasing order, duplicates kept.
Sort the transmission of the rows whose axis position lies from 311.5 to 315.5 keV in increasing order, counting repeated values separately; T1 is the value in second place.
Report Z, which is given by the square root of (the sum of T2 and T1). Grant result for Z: 6.87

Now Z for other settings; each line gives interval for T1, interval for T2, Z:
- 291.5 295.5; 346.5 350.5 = 6.85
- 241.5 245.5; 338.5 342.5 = 6.94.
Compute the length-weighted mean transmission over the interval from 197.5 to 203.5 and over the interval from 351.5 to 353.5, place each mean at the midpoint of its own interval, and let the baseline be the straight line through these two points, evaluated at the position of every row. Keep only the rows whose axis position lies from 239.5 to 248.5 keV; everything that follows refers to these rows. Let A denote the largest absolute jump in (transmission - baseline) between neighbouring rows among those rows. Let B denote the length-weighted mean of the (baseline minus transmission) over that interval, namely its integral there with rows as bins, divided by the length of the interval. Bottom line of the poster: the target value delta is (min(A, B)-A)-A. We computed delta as -1.8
